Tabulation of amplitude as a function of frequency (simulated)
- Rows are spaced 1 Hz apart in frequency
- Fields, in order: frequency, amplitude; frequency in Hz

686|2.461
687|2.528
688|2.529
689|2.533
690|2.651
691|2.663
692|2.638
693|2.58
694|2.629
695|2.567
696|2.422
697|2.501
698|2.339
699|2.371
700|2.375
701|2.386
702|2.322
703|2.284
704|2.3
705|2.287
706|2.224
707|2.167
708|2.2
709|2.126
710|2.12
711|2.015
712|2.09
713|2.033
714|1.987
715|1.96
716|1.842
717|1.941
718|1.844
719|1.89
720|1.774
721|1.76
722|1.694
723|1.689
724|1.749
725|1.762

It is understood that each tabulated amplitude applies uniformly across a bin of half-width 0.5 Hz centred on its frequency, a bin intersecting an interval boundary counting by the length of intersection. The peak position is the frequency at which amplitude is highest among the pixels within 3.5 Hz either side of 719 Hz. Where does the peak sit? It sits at 717 Hz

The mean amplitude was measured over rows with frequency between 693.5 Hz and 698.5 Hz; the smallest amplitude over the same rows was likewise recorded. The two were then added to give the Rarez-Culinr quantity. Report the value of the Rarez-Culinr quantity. 4.8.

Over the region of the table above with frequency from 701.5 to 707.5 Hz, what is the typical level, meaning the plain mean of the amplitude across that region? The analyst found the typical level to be 2.26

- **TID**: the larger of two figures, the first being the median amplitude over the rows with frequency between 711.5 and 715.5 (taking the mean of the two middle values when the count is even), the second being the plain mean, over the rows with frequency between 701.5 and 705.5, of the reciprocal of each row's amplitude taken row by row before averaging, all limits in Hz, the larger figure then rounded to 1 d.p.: 2.0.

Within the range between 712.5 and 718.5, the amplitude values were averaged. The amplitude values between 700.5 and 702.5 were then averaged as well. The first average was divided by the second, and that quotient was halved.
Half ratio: 0.41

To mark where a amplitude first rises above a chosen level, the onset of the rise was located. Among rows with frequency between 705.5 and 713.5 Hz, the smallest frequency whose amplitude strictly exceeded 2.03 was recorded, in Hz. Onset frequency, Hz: 706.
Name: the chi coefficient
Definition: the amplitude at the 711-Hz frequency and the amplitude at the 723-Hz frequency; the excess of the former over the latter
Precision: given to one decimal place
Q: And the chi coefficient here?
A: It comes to 0.3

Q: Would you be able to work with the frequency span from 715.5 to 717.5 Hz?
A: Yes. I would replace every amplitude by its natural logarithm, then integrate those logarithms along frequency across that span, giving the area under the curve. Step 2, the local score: 1.3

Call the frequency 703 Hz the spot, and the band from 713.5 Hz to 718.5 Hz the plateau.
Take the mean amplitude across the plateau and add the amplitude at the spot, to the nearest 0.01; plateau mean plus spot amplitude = 4.20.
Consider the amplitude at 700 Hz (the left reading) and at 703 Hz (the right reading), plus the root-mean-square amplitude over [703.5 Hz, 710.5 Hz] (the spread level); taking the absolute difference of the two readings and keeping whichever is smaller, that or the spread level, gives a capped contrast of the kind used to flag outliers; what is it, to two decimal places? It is 0.09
